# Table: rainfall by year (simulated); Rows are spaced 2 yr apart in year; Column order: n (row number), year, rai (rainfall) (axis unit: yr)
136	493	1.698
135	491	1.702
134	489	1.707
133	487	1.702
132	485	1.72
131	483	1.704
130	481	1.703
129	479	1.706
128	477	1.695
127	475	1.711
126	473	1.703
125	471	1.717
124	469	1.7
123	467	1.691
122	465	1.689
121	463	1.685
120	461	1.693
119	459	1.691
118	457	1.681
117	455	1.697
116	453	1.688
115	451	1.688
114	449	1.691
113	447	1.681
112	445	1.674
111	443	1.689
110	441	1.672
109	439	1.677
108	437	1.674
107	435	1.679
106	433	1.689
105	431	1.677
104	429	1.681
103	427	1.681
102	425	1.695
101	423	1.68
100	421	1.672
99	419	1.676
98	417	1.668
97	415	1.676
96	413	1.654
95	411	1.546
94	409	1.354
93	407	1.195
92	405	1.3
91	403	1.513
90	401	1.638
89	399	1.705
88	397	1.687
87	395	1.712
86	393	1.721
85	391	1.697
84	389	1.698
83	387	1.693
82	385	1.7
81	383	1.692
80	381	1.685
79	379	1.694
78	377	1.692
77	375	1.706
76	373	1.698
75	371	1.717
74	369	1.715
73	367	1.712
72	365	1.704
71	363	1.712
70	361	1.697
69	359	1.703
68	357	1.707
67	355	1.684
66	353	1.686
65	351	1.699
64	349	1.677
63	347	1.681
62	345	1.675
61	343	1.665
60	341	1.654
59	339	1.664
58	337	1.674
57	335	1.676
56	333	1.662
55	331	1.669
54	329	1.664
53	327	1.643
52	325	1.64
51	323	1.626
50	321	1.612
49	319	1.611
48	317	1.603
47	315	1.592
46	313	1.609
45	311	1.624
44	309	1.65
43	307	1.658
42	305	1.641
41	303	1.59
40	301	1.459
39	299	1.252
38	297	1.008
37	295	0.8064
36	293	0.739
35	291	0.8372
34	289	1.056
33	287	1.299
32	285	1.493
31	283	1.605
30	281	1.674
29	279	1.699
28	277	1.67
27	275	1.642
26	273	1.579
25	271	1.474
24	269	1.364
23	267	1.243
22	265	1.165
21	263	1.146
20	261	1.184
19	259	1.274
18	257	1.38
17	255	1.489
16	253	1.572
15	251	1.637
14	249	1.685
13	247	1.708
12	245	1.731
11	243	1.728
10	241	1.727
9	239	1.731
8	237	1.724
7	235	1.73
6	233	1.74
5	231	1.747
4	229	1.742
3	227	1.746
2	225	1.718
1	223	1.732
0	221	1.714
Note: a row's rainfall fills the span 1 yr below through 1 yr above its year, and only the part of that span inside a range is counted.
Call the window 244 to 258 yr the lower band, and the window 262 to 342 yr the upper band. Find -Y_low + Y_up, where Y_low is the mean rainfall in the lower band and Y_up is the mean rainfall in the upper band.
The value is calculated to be -0.13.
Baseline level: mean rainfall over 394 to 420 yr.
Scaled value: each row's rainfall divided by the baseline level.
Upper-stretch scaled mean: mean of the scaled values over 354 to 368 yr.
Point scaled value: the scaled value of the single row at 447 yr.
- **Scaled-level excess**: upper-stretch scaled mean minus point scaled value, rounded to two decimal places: 0.01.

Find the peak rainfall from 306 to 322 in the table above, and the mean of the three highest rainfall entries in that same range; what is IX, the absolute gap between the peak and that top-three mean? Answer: 0.014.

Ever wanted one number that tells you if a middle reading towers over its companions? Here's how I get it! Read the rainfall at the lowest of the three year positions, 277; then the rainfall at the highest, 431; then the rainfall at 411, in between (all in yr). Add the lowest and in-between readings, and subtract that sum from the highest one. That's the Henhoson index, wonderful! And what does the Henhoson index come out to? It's -1.54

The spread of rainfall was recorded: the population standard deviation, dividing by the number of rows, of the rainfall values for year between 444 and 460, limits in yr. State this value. 0.01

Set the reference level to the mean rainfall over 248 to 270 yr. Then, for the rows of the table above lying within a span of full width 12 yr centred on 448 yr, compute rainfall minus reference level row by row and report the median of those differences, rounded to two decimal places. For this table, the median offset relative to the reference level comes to 0.31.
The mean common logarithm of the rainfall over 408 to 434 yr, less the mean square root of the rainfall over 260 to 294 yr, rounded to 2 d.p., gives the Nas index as -0.94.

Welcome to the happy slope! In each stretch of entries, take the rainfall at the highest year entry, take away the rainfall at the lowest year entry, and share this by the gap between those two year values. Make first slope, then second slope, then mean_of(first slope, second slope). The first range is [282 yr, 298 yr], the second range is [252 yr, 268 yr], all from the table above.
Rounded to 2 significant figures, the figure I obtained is -0.033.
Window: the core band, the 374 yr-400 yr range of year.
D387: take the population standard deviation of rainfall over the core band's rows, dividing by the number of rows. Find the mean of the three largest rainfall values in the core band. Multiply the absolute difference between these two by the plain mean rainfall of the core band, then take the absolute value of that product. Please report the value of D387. 2.9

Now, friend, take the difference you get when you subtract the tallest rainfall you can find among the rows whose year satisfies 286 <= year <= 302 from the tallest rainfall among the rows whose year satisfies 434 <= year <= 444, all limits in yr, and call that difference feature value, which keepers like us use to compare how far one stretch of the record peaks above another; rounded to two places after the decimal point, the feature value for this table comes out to 0.23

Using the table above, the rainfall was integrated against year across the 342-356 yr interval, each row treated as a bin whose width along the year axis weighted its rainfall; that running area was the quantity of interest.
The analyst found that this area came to 23.53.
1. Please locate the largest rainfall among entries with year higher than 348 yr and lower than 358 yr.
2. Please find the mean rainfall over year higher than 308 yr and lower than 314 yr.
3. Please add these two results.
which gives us 3.33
